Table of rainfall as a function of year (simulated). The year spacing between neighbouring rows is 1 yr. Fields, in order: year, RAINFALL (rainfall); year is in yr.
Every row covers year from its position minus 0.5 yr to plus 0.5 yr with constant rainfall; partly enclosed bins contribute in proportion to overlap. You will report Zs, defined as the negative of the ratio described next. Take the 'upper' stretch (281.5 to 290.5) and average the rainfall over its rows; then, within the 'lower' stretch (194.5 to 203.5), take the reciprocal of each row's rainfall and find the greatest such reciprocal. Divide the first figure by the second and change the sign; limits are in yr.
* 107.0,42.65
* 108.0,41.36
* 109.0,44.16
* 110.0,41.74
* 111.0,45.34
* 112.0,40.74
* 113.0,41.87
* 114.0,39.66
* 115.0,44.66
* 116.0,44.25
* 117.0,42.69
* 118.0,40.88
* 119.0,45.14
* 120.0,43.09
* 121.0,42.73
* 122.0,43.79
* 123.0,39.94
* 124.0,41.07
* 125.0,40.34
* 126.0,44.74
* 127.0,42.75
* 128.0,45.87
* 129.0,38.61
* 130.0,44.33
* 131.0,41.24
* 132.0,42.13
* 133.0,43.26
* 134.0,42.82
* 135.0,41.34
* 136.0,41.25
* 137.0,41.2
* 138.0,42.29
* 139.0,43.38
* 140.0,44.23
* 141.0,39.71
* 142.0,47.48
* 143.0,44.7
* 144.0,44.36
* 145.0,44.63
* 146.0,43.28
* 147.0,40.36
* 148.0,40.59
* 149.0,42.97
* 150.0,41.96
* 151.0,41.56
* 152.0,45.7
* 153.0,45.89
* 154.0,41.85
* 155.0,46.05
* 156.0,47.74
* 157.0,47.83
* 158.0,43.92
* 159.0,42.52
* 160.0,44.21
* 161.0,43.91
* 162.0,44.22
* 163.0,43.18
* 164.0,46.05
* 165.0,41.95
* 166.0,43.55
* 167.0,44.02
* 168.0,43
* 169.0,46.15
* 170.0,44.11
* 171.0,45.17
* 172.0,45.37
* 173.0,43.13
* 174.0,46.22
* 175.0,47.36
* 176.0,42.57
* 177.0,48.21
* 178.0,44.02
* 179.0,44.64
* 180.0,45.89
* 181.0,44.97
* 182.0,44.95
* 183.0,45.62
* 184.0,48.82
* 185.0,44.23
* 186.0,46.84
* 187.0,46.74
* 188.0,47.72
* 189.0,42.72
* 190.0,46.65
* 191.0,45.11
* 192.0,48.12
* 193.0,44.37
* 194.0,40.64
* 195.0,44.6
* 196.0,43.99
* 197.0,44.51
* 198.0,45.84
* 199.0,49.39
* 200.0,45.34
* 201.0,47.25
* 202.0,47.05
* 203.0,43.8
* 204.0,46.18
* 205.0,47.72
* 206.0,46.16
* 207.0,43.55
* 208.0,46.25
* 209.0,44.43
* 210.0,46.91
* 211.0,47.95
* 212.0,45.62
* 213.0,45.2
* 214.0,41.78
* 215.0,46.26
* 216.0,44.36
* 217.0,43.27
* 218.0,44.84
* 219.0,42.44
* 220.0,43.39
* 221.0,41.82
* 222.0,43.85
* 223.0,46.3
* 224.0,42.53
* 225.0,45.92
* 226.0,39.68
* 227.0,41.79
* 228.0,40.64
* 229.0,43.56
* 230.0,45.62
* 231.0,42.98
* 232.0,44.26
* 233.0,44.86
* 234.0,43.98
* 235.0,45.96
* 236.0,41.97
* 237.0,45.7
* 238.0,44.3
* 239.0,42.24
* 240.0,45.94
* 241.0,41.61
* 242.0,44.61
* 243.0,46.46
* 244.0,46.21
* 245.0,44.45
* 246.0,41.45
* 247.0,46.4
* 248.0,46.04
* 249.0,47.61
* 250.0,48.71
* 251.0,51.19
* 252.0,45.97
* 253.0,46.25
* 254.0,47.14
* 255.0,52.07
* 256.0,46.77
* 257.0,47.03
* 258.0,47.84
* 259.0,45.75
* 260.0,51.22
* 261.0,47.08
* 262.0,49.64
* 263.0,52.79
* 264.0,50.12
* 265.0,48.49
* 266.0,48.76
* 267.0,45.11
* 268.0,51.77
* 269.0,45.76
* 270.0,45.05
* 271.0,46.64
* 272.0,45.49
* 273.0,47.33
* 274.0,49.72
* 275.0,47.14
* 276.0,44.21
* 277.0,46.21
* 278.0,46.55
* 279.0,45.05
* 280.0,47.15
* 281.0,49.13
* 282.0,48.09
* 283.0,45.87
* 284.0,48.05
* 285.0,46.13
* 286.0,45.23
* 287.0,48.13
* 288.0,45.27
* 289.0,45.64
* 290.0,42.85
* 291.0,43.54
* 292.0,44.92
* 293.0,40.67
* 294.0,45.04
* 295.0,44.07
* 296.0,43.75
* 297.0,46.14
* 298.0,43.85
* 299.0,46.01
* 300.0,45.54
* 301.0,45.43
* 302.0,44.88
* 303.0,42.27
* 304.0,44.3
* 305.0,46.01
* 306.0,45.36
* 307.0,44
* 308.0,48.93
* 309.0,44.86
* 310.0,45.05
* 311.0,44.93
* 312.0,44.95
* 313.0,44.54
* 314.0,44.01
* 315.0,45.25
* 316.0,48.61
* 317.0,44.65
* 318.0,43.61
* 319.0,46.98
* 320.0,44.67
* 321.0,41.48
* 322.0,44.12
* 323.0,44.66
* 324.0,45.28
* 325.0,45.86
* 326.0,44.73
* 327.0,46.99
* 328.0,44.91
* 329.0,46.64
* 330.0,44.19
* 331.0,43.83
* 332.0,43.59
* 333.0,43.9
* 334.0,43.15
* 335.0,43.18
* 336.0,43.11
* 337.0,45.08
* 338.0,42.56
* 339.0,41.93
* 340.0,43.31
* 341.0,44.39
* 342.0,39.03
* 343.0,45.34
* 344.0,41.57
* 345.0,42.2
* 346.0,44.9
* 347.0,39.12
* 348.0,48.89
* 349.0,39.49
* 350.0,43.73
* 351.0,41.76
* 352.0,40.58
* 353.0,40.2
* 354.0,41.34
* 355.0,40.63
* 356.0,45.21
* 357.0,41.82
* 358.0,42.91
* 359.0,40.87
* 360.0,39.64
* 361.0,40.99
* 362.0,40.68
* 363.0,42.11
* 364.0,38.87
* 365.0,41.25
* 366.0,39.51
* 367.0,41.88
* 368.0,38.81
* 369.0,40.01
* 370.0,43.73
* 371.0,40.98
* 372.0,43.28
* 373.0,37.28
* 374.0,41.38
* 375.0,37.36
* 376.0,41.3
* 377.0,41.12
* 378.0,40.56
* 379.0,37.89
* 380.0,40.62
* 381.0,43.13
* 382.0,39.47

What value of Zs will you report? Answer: -2021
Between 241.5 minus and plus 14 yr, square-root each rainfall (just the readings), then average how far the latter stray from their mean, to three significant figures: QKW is 0.148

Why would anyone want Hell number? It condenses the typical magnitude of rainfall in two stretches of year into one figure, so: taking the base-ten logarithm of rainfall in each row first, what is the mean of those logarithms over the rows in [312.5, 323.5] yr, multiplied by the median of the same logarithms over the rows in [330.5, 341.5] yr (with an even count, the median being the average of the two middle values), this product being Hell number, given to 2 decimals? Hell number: 2.70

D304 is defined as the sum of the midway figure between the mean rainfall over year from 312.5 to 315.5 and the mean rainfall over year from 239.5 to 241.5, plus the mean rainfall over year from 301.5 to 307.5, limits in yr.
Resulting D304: 88.7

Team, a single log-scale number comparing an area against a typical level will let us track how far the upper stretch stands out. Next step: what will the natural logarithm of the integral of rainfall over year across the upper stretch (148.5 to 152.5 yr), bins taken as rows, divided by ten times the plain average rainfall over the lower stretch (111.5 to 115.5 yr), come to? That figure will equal -0.885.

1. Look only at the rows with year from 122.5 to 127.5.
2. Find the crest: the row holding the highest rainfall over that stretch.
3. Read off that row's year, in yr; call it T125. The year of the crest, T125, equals 126.0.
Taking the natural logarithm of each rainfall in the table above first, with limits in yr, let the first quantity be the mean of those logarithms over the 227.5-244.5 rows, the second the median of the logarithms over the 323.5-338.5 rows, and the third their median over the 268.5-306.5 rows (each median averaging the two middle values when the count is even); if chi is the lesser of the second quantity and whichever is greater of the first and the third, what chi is 3.79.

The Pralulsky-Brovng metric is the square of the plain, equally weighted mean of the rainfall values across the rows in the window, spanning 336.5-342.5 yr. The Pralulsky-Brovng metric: 1825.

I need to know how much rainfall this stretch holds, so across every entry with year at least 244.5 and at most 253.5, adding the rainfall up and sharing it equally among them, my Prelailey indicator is 46.5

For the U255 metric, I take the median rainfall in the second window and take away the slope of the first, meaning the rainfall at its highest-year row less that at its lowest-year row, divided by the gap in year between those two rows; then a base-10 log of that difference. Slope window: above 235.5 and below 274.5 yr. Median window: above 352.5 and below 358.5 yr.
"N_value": 1.617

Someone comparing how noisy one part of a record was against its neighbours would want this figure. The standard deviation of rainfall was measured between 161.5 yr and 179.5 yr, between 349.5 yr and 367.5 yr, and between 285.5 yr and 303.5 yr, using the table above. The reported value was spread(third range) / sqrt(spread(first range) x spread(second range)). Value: 1.04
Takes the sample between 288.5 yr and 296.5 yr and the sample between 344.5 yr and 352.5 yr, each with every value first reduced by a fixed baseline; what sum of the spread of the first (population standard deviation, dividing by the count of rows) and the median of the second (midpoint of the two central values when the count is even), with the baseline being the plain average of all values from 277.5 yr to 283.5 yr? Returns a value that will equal -3.5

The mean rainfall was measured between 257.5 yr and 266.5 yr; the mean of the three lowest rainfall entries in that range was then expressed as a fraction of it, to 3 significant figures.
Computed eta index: 0.955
